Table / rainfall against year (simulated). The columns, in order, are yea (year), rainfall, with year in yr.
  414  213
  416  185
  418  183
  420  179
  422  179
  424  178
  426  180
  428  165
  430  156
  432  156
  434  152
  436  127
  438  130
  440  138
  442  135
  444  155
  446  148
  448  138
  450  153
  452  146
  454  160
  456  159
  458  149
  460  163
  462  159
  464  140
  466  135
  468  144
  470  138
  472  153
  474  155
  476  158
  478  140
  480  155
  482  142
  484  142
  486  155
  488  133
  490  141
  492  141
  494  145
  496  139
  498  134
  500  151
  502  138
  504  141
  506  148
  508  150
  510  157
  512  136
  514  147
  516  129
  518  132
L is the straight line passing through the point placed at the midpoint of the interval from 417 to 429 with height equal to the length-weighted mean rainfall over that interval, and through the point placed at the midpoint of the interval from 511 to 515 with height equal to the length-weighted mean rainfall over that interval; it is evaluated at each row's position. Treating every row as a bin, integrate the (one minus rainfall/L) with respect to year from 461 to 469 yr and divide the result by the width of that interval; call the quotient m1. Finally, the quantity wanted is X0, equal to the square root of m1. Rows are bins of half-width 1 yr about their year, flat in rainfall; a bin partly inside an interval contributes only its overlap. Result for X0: 0.32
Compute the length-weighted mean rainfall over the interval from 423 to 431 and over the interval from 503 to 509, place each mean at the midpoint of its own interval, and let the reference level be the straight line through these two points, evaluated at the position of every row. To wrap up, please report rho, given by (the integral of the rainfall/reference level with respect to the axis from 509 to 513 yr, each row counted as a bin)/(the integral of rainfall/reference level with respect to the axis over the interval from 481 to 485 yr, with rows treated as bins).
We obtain 1.09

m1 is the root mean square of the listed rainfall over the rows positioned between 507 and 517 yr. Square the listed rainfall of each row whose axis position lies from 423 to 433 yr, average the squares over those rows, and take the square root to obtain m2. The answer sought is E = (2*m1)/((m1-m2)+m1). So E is 2.38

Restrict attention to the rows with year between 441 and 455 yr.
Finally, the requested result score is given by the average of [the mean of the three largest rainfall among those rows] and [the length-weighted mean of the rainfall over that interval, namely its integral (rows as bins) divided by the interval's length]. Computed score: 152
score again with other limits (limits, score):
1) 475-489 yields 151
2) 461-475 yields 151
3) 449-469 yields 156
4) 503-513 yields 149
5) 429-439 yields 149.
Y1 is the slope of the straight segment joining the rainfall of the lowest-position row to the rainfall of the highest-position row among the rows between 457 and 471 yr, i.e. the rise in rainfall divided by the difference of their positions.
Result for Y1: -0.9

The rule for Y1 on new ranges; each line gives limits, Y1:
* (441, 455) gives 2.1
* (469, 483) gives 0.3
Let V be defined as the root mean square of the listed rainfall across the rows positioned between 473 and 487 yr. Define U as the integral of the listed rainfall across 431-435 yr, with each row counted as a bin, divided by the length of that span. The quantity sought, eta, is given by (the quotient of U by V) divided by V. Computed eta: 0.0069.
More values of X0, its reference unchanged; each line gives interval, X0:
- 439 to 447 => 0.39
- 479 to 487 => 0.18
